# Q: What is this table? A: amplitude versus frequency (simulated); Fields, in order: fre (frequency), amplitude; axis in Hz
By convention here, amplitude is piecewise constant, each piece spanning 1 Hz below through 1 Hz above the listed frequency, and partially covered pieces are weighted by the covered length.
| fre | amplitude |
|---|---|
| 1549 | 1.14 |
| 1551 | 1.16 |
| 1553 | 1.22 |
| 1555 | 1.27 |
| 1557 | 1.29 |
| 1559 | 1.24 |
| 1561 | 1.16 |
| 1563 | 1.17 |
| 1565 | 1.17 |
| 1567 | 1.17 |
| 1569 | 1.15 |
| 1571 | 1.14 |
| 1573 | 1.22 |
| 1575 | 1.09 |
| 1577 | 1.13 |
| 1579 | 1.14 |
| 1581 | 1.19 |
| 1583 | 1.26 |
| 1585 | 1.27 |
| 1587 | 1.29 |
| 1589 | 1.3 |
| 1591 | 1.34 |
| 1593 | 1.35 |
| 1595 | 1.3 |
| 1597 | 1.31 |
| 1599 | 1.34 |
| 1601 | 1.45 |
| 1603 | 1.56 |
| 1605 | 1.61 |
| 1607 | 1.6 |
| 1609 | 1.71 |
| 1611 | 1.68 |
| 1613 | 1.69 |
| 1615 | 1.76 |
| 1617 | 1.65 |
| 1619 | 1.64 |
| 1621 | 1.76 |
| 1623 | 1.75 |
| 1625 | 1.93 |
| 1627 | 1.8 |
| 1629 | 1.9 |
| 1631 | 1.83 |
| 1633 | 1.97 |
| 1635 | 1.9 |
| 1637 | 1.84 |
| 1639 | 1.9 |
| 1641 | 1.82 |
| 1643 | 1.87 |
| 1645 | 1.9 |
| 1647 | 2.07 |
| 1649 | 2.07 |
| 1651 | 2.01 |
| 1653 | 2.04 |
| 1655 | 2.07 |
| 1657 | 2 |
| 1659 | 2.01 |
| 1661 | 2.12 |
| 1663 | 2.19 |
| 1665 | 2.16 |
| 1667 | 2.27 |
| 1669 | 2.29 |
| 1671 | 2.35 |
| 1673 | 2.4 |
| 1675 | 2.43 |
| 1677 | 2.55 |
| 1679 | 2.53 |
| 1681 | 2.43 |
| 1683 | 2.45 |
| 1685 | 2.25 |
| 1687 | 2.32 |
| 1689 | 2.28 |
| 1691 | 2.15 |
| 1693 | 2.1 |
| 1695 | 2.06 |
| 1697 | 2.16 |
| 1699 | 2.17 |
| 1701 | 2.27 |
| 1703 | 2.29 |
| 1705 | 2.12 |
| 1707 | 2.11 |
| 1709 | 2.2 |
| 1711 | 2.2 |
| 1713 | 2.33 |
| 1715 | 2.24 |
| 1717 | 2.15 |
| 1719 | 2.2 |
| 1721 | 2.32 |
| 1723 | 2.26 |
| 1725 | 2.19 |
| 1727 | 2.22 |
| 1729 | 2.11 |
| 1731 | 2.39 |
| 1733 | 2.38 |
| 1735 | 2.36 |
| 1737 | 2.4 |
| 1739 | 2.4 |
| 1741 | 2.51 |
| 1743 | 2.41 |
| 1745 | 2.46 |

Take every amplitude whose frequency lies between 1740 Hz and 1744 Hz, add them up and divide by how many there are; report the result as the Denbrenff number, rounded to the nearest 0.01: 2.46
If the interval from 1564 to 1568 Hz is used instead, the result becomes 1.17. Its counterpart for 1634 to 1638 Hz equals 1.87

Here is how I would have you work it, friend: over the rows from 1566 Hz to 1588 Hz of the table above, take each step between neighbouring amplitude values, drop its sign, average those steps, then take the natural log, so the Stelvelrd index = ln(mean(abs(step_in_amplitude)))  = -3.1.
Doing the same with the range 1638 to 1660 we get -2.9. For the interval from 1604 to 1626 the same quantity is -2.7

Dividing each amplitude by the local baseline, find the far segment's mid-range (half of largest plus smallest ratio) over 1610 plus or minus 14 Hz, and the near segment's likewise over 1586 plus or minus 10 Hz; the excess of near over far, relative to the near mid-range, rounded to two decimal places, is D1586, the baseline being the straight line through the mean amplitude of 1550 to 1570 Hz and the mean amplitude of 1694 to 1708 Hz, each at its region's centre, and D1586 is -0.12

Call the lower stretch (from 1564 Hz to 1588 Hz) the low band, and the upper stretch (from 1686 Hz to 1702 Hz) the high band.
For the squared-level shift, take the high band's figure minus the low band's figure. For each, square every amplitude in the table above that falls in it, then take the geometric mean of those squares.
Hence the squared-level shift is 3.4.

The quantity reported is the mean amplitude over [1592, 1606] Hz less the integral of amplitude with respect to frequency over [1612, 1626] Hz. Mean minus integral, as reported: -22.9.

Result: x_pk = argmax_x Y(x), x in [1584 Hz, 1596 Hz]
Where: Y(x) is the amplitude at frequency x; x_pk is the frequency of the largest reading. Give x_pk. 1593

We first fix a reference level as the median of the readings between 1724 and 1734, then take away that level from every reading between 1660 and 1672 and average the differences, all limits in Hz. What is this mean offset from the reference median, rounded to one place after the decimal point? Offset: 0.0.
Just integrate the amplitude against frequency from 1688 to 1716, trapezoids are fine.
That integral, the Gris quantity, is 61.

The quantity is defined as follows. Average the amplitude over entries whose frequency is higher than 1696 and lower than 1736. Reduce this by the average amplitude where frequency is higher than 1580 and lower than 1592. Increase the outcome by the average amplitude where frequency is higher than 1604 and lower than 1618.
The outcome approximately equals 2.63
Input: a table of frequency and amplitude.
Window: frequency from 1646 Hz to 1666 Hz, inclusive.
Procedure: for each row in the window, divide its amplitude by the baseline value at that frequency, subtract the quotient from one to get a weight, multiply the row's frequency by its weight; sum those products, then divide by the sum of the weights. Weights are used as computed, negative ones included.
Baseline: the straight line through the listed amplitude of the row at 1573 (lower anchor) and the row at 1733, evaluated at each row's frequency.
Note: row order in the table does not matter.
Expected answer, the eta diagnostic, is 1655.7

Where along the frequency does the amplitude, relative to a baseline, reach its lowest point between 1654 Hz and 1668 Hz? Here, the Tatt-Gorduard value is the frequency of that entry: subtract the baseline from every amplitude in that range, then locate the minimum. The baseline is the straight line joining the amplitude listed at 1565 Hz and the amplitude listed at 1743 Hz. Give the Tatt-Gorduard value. 1659 Hz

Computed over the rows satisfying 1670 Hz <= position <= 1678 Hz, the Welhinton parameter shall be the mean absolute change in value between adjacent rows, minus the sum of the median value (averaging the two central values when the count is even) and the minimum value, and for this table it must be -4.70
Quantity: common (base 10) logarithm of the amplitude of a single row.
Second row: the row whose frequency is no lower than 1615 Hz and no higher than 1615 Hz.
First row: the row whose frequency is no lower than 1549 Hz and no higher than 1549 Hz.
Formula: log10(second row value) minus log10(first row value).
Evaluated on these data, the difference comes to 0.19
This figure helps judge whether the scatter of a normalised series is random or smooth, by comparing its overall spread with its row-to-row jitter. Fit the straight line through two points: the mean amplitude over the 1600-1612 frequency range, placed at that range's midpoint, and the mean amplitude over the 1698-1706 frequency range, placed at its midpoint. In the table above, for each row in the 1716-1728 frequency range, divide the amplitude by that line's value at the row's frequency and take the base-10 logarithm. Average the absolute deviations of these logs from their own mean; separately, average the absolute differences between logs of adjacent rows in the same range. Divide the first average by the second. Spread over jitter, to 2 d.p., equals 0.70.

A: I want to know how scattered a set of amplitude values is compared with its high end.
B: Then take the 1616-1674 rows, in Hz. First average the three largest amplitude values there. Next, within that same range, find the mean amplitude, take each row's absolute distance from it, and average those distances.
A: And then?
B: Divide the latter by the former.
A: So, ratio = 0.067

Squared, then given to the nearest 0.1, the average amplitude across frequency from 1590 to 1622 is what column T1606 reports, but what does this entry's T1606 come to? 2.4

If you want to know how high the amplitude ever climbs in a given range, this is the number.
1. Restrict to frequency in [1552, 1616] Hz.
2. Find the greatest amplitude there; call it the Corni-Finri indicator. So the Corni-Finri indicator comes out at 1.76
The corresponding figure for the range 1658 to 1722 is 2.55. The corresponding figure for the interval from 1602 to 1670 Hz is 2.29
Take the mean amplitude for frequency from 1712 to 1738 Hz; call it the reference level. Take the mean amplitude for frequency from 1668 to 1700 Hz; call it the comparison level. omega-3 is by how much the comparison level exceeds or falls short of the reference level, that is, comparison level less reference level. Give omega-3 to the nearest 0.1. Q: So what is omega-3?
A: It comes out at 0.0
